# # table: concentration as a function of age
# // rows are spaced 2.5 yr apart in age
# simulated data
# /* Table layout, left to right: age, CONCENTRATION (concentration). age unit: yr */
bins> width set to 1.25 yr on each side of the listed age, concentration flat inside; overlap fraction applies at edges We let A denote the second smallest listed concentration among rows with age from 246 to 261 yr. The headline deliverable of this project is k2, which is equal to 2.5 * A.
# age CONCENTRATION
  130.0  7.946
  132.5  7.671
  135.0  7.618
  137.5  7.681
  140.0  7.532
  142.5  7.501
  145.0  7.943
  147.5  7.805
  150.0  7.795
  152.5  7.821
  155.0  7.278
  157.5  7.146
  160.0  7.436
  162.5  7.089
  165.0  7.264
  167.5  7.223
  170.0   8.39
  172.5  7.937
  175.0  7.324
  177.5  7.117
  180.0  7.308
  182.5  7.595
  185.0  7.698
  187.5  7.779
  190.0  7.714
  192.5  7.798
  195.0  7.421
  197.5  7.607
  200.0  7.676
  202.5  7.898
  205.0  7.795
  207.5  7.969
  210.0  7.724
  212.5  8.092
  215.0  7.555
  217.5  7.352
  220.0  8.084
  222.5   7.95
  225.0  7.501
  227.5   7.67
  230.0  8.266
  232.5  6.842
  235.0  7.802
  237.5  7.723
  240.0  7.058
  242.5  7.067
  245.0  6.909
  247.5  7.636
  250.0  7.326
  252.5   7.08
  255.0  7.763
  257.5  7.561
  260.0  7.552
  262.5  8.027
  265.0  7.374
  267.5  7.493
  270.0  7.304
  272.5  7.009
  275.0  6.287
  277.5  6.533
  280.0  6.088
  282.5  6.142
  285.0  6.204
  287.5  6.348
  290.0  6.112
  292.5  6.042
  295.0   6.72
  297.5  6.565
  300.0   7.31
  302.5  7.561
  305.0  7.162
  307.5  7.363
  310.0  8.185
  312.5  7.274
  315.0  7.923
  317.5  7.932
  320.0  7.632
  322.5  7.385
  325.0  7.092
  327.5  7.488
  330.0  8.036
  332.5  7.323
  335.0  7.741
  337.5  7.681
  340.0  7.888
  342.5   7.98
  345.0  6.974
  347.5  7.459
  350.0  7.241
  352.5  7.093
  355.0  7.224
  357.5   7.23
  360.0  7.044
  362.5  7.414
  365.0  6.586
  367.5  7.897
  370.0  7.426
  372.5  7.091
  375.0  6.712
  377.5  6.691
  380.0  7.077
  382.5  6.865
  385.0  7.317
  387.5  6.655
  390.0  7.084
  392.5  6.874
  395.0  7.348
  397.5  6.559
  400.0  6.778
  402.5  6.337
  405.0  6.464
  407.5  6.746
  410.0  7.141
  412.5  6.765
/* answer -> 18.3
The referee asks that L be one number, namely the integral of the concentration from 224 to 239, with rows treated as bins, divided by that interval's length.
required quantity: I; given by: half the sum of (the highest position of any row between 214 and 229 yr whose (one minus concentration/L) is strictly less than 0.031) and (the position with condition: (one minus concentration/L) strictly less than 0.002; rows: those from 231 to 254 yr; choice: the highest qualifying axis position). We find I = 237.5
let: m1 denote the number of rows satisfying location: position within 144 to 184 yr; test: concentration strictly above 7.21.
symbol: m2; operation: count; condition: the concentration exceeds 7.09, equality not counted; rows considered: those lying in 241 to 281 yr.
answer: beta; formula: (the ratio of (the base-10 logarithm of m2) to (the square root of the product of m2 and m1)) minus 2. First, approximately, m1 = 13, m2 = 9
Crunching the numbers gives -1.91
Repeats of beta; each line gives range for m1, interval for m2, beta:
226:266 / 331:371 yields -1.91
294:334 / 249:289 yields -1.91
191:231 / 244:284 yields -1.92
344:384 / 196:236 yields -1.89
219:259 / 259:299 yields -1.91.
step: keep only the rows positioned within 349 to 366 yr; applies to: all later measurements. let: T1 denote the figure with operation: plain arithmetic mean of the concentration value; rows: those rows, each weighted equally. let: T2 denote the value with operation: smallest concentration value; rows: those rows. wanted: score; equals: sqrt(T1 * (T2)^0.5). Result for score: 4.27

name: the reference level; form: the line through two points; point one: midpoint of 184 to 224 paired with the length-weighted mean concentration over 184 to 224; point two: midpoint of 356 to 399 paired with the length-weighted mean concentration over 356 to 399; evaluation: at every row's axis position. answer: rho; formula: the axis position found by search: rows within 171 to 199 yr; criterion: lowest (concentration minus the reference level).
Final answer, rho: 177.5 yr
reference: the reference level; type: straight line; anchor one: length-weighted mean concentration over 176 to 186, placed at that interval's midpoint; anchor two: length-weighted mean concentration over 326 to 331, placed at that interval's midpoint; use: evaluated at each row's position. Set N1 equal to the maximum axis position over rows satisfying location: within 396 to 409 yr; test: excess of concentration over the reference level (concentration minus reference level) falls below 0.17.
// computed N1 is 407.5 yr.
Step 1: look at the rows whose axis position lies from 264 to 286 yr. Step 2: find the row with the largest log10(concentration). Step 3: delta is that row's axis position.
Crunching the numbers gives 267.5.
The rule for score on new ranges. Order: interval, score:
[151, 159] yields 4.45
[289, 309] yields 4.10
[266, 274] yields 4.39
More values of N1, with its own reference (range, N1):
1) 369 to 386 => 385.0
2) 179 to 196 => 195.0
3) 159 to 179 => 177.5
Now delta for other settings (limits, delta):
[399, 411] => 410.0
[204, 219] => 212.5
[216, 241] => 230.0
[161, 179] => 170.0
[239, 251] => 247.5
